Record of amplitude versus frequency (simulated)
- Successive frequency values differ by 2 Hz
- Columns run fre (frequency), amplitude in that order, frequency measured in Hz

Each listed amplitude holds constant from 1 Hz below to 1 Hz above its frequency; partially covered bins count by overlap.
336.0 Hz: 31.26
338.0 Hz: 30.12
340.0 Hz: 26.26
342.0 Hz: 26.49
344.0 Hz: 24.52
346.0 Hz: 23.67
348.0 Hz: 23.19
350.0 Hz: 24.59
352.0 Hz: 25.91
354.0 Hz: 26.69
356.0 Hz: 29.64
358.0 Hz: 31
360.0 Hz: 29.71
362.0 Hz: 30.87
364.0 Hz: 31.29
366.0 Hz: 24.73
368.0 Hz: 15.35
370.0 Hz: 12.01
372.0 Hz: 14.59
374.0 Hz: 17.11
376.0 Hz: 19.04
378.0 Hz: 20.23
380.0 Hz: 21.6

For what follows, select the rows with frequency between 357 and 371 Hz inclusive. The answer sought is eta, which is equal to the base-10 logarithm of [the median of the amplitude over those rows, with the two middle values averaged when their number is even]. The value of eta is 1.47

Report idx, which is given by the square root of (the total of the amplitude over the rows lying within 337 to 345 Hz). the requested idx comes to 10.4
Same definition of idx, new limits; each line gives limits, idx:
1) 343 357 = 13.3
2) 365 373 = 8.2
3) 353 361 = 10.8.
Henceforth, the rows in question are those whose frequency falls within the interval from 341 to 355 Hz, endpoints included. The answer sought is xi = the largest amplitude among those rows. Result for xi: 26.69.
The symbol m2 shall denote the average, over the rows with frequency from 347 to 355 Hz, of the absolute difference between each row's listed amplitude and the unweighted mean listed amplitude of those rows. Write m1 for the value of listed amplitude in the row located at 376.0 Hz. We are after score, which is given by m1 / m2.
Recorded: 16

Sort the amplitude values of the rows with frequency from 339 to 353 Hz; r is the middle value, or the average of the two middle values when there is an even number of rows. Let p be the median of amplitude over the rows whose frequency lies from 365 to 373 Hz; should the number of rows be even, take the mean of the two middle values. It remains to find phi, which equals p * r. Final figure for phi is 368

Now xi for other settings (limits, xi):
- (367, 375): 17.11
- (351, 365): 31.29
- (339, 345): 26.49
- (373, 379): 20.23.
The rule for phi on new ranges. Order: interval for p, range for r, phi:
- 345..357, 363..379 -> 456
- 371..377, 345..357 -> 432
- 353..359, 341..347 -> 727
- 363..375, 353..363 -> 482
